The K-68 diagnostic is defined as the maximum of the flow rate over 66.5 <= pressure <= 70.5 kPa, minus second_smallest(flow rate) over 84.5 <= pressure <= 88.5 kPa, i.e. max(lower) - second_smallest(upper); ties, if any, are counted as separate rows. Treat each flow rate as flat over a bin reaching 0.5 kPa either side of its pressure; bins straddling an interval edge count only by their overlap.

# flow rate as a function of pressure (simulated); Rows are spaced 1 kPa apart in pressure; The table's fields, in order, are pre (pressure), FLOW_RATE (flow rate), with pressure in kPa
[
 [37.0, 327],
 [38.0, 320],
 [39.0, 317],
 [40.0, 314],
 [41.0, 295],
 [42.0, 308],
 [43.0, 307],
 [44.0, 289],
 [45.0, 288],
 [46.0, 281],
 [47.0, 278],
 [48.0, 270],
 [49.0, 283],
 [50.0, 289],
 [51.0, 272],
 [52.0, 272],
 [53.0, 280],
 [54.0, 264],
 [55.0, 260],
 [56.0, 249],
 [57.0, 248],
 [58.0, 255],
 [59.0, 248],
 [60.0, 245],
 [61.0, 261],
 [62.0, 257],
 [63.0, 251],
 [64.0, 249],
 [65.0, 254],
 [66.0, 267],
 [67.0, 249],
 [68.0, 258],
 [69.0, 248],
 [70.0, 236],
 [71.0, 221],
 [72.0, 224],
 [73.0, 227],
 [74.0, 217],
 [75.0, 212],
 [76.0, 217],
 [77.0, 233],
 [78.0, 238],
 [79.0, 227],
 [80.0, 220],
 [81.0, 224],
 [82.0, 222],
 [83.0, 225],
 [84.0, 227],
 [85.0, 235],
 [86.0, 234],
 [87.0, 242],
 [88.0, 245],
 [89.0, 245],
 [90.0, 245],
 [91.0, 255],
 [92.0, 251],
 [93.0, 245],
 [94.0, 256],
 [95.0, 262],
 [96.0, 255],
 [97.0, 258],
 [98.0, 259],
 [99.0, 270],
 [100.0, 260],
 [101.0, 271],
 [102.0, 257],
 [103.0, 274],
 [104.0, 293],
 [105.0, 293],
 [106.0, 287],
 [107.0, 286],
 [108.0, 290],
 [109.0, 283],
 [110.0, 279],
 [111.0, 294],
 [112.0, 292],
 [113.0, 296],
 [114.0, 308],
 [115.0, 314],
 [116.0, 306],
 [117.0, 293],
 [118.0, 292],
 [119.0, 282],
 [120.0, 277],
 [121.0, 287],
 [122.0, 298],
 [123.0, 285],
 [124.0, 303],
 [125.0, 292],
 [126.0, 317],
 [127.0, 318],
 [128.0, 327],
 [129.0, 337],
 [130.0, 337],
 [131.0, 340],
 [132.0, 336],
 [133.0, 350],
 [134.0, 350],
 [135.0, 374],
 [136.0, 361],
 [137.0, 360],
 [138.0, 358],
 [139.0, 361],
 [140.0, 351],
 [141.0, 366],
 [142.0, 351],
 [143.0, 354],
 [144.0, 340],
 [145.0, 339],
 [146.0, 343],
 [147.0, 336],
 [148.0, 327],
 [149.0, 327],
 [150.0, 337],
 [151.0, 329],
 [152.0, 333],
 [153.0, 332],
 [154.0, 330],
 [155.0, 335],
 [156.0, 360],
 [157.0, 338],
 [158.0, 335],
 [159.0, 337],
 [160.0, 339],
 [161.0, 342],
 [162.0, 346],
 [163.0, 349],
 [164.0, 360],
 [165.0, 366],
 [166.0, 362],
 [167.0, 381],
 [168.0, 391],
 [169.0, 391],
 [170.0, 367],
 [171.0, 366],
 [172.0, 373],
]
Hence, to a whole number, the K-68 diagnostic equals 23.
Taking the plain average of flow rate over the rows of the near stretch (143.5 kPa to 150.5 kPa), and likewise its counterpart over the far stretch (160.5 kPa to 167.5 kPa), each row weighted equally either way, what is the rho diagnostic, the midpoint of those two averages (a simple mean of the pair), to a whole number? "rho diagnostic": 347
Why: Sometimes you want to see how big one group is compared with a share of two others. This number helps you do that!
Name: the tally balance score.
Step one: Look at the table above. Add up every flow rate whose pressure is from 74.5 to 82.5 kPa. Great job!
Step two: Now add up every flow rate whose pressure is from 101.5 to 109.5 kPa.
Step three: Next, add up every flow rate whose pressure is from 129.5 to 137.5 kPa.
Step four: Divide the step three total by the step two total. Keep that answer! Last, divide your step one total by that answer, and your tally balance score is 1445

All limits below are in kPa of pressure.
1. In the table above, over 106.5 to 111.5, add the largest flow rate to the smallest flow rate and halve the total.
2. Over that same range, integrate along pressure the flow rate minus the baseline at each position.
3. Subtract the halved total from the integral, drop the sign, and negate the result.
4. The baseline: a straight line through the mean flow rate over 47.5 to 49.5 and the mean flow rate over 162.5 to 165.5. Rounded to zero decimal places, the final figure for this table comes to -451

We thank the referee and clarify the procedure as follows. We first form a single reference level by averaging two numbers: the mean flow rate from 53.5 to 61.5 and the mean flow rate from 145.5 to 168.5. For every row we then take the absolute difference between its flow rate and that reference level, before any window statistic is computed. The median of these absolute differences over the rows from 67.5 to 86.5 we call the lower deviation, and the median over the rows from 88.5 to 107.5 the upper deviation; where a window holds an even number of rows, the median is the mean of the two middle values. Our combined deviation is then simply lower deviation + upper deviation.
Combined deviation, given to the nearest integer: 113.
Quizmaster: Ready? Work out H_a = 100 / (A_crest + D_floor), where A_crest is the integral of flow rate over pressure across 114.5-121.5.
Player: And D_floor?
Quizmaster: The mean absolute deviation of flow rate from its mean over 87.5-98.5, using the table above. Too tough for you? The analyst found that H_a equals 0.049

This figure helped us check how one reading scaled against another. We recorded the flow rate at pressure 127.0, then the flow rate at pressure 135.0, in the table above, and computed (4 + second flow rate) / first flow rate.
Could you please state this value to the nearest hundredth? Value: 1.19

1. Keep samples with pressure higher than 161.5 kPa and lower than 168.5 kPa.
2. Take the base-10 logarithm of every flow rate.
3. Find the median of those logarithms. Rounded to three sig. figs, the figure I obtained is 2.56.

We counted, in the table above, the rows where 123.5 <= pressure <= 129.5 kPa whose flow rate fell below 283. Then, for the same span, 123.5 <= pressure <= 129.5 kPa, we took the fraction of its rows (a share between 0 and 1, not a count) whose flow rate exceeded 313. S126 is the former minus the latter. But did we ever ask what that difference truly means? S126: -0.67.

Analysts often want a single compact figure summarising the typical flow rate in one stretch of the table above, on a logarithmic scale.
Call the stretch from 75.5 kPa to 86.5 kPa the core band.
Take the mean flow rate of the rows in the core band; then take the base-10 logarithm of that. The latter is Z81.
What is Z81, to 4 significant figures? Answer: 2.357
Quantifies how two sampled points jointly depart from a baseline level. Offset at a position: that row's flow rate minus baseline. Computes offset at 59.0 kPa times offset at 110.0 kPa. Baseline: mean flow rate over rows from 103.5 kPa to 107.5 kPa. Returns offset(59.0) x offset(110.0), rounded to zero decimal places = 449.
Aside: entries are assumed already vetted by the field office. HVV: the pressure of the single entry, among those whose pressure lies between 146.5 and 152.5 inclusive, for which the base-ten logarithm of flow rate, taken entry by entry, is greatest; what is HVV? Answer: 150.0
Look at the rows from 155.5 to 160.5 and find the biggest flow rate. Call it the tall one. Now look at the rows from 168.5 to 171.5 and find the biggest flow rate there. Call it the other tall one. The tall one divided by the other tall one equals 0.92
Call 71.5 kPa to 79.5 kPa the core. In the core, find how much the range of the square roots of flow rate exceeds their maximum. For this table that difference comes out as -14.6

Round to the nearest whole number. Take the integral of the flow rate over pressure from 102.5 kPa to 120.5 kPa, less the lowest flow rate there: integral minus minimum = 4965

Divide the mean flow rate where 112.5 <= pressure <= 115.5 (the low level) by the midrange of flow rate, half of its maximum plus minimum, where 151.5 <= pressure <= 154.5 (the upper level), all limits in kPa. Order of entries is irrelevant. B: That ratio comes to 0.92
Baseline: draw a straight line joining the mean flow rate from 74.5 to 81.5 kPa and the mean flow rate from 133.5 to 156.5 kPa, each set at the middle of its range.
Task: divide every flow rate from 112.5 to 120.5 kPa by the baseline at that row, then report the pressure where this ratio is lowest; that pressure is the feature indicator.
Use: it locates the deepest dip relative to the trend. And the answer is 120.0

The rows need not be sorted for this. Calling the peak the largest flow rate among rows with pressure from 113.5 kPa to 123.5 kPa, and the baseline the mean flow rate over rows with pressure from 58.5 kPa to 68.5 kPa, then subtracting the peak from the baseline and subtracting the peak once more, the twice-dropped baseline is -374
